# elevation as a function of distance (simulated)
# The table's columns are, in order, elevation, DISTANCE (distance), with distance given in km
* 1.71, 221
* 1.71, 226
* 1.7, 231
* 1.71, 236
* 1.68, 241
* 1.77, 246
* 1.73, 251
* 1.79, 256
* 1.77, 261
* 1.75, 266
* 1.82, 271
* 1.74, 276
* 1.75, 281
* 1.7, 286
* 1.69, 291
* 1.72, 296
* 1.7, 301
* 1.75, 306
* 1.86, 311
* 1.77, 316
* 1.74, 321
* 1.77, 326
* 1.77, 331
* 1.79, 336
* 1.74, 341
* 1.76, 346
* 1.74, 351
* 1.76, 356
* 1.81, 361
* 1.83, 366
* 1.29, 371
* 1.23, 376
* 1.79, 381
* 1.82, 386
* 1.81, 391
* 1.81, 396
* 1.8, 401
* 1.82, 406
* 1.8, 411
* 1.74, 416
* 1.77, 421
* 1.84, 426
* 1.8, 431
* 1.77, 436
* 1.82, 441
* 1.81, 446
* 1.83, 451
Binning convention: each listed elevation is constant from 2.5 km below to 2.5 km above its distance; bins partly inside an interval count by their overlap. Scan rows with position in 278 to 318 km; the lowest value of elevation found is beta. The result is 1.69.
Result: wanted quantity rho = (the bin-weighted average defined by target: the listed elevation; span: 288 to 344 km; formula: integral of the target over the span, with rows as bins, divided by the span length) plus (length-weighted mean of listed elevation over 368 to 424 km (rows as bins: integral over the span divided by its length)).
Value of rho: 3.45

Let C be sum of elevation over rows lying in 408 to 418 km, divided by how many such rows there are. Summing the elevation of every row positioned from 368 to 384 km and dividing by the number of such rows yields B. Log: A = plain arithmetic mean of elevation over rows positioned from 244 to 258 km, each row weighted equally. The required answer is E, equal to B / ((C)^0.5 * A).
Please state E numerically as 0.612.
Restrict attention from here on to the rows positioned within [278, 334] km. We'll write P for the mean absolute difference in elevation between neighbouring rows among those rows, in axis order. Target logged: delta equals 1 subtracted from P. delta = -0.958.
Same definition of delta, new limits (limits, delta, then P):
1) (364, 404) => -0.827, 0.173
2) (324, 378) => -0.920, 0.080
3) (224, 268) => -0.965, 0.035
